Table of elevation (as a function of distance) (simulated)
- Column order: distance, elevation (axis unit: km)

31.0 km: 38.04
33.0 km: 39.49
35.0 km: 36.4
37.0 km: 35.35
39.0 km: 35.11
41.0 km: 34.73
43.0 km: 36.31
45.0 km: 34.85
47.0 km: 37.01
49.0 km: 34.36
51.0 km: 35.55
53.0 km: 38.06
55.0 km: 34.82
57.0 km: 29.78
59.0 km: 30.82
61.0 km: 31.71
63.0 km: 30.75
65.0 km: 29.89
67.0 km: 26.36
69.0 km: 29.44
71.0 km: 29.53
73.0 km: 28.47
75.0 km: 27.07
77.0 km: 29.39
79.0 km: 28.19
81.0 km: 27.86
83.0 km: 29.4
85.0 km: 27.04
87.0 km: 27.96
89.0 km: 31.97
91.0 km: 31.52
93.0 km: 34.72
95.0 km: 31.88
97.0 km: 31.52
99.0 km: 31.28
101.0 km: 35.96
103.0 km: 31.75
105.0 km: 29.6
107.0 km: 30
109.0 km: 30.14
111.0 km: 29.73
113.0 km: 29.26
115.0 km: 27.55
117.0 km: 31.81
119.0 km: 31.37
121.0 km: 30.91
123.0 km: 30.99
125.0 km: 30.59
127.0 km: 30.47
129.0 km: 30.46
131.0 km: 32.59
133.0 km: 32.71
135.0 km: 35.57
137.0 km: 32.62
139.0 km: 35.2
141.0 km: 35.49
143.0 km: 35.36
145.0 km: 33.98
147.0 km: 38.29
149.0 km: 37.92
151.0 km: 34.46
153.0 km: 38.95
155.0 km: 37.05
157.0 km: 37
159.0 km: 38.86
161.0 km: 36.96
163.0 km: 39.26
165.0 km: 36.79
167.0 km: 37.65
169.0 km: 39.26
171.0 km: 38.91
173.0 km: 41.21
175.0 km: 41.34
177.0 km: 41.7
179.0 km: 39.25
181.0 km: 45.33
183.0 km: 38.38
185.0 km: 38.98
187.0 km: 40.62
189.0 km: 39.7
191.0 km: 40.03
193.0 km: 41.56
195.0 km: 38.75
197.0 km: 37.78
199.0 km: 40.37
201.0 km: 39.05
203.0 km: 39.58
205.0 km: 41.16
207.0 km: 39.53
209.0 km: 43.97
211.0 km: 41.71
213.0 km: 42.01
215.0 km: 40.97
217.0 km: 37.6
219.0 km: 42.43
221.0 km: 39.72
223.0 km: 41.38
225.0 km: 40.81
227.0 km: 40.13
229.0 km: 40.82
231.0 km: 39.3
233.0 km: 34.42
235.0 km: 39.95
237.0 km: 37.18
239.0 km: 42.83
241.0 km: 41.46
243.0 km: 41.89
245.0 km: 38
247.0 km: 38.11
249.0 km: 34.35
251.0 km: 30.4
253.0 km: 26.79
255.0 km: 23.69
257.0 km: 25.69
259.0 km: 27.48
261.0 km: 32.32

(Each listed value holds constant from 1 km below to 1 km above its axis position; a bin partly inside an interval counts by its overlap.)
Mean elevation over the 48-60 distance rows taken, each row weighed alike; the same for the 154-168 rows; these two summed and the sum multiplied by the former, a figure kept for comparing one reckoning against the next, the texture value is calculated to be 2425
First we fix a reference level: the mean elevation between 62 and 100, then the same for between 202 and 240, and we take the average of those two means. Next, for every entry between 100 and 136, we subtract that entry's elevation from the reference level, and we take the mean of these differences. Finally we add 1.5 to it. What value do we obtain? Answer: 5.3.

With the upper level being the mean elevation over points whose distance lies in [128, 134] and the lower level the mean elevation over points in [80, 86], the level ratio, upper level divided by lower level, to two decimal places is 1.14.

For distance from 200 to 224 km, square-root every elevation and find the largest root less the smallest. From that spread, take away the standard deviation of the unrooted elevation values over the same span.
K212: -1.2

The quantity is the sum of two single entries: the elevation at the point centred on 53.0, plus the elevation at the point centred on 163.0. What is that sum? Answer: 77.3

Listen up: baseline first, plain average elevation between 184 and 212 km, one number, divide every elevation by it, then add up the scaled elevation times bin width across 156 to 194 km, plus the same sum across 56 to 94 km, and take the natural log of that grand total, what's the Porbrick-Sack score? 4.18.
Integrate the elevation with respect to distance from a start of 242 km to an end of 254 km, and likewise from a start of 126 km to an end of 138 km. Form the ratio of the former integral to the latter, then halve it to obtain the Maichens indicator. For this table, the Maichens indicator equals 0.54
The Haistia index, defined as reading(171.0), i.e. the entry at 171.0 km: 38.91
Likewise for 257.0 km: 25.69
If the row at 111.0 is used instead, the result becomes 29.73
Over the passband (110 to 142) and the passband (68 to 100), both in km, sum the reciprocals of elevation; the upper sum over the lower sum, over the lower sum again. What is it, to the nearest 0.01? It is 1.75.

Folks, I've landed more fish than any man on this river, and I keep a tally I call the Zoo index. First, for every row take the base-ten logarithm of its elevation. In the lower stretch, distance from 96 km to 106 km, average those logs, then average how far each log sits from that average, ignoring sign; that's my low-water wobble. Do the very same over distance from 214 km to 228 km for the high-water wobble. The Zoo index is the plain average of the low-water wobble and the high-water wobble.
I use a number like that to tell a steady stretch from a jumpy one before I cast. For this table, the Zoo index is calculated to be 0.016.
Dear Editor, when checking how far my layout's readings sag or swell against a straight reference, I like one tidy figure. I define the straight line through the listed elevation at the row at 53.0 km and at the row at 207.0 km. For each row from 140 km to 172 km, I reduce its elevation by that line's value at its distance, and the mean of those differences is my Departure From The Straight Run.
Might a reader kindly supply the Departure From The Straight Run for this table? -1.8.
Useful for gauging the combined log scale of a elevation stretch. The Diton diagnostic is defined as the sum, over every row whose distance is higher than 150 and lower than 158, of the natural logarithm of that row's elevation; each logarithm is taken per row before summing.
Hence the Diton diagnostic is 14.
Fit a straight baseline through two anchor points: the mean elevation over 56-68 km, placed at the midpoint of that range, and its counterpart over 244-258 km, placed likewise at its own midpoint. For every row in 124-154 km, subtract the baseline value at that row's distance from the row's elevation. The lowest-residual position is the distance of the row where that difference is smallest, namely 129.0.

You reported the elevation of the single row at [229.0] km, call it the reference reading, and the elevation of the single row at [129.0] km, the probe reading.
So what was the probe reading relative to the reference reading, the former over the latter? 0.75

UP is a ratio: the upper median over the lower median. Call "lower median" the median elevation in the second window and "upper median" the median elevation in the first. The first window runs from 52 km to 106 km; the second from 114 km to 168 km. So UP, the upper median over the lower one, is 0.85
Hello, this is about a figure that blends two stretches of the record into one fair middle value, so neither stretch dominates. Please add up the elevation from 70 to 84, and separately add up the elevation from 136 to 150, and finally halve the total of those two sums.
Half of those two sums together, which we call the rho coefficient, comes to 224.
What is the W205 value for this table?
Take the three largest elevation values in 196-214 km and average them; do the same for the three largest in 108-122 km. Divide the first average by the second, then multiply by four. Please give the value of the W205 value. 5.4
